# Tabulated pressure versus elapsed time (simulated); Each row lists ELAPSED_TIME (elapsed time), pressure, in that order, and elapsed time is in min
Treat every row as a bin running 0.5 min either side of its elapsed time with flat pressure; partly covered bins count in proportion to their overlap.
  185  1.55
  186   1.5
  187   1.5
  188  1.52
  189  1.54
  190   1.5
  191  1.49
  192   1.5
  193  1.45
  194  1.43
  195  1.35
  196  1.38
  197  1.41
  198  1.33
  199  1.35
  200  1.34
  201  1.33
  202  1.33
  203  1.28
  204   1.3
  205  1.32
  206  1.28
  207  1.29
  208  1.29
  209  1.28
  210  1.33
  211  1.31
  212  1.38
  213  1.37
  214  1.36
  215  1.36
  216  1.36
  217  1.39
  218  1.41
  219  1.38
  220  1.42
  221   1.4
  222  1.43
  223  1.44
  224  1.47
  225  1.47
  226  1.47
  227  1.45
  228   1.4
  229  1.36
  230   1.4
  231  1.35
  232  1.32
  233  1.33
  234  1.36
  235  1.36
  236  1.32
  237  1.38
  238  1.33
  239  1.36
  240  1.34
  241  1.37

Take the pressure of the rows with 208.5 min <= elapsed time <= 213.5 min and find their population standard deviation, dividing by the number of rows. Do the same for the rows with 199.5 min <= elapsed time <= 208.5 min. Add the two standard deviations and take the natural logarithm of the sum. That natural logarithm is -2.82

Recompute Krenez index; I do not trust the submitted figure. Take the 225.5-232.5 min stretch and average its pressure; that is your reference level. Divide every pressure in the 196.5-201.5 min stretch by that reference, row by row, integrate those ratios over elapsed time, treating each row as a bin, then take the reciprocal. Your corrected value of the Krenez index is 0.206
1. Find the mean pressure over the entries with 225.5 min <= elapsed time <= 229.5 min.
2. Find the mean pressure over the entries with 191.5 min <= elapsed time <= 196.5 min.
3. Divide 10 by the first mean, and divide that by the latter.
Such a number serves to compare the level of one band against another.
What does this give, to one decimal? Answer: 5.0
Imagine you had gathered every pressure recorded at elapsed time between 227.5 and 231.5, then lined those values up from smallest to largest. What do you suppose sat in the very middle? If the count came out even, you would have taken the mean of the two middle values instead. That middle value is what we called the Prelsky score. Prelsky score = 1.38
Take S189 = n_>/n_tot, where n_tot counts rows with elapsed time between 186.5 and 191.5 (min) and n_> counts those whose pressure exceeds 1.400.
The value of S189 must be 1.00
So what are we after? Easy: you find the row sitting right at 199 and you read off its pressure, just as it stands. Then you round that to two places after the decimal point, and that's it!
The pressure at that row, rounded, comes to 1.35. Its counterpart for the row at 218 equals 1.41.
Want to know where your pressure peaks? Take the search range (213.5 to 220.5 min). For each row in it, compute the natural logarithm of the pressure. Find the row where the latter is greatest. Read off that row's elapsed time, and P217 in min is 220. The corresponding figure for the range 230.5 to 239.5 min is 237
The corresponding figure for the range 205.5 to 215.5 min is 212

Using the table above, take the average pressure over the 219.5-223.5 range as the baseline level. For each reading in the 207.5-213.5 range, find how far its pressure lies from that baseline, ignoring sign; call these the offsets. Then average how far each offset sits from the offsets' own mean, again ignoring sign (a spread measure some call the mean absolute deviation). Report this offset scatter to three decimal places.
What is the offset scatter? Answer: 0.033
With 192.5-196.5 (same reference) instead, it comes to 0.020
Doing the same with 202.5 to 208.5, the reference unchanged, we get 0.011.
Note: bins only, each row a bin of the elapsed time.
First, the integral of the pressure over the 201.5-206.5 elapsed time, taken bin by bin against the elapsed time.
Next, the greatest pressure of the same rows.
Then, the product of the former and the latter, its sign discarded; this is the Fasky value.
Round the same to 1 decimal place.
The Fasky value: 8.7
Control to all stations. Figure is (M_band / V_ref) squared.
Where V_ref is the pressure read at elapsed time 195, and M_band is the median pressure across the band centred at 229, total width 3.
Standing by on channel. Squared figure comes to 1.1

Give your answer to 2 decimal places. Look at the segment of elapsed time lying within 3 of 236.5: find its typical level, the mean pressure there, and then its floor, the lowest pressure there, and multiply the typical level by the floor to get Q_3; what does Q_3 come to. 1.78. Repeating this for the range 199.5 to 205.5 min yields 1.69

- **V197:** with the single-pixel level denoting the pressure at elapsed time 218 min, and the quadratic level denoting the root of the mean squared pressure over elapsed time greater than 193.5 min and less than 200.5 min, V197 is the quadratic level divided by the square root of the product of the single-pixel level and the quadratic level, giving 0.99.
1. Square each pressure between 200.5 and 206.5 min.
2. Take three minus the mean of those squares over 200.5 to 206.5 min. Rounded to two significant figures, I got 1.3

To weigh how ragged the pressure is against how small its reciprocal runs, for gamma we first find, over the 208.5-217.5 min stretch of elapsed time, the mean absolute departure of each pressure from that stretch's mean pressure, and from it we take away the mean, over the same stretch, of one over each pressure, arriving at -0.71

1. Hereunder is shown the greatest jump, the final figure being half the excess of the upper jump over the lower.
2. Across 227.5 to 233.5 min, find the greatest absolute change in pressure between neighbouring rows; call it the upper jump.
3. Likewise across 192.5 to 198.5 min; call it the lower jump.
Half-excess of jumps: -0.015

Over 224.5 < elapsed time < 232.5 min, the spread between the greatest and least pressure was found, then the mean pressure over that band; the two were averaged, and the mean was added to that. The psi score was 2.18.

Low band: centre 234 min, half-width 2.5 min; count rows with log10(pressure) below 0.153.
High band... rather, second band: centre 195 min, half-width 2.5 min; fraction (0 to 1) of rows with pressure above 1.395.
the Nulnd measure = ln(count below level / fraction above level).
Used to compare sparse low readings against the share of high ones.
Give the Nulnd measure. 2.12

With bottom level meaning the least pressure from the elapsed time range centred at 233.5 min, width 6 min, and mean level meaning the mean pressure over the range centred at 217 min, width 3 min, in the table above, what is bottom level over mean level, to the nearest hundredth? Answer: 0.95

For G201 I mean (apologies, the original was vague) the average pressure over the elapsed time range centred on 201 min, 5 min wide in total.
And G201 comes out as 1.33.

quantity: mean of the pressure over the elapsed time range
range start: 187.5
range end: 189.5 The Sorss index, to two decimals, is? 1.53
